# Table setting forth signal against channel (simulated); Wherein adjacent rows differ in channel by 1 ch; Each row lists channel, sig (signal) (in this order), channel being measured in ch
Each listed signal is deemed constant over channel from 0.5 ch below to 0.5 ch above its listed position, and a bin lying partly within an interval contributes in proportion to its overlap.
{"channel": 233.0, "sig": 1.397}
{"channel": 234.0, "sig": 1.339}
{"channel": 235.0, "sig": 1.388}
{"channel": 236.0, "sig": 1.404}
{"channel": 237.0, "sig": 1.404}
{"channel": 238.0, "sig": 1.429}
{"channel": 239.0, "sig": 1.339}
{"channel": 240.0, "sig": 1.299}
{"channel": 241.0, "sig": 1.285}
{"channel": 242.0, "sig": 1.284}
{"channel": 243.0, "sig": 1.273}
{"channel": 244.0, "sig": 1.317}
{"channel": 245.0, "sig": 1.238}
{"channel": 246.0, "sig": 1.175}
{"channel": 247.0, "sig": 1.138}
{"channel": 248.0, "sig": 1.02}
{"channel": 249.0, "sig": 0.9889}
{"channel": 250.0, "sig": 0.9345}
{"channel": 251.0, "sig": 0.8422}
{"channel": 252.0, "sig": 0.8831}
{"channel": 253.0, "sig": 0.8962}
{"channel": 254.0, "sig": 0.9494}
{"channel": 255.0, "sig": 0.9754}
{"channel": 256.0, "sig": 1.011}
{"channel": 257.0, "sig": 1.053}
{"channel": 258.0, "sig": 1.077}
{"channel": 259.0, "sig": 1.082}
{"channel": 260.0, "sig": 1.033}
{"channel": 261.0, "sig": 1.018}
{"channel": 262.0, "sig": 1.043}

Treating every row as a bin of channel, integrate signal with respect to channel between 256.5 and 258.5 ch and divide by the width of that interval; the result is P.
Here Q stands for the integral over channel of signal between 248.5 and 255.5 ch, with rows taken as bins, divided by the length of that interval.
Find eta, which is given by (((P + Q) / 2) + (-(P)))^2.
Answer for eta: 0.00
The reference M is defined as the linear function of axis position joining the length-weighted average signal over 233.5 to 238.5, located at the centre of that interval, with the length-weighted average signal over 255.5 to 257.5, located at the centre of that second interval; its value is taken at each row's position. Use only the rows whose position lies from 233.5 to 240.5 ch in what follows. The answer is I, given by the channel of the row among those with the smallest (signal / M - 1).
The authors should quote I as 234.0 ch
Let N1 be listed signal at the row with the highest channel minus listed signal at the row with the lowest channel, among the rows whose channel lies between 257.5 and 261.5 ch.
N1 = -0.06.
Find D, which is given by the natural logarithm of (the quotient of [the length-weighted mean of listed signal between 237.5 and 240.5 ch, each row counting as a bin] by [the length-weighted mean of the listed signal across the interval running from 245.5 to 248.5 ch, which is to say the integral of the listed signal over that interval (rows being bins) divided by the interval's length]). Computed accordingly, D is 0.20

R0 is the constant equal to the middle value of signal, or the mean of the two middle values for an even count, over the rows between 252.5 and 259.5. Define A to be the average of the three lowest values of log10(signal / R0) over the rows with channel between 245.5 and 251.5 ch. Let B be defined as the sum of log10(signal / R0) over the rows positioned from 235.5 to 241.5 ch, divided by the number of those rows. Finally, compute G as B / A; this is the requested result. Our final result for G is -3.1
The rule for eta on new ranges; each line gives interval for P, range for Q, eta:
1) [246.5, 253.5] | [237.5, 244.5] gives 0.03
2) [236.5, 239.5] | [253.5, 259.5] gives 0.03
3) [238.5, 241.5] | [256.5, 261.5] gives 0.02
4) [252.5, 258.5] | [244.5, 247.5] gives 0.01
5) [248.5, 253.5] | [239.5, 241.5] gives 0.04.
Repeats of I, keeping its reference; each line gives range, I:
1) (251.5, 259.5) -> 252.0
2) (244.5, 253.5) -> 251.0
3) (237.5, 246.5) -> 246.0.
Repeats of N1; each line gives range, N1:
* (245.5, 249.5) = -0.19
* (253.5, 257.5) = 0.10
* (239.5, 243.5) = -0.03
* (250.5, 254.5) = 0.11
